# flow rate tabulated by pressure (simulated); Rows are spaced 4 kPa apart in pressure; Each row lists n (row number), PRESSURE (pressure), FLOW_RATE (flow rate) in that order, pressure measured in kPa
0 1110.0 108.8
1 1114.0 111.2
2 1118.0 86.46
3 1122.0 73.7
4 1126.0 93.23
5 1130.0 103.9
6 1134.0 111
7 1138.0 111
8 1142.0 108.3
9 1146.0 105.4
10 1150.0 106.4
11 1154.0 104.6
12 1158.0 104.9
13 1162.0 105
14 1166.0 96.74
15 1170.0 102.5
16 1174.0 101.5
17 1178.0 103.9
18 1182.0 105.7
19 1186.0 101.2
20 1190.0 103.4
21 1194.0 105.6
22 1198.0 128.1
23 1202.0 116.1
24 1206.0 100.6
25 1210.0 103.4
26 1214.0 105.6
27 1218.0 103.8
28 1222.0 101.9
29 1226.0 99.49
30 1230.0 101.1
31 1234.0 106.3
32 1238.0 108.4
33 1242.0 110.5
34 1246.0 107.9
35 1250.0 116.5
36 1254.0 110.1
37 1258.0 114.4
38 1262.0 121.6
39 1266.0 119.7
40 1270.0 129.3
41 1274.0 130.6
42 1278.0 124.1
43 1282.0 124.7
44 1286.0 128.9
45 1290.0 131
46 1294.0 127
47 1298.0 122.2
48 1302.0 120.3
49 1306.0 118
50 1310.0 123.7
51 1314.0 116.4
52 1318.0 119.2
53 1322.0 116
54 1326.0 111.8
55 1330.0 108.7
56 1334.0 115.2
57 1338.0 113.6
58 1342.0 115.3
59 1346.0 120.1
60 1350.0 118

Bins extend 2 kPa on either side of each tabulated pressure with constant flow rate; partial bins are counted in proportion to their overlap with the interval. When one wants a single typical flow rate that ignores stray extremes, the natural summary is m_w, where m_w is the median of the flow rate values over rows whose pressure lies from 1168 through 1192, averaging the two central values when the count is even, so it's 103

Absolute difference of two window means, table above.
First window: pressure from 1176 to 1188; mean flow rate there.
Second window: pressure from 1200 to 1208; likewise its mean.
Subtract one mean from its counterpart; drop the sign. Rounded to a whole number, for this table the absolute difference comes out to 5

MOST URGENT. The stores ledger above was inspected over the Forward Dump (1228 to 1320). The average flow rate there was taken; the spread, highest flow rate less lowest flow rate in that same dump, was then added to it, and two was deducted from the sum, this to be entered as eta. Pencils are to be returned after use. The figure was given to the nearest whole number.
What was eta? 147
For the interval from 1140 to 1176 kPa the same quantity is 113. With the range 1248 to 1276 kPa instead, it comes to 139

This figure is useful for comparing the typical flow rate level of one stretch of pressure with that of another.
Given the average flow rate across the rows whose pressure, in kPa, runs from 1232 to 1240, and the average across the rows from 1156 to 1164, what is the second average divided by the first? 0.98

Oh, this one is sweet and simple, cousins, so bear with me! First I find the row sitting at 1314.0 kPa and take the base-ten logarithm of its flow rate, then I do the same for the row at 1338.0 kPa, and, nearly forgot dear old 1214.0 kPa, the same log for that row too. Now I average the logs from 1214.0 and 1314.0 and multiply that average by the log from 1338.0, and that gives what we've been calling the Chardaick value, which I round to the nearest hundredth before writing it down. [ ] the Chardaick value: 4.20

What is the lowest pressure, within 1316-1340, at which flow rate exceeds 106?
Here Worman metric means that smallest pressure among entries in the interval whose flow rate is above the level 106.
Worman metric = 1318.0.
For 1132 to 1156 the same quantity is 1134.0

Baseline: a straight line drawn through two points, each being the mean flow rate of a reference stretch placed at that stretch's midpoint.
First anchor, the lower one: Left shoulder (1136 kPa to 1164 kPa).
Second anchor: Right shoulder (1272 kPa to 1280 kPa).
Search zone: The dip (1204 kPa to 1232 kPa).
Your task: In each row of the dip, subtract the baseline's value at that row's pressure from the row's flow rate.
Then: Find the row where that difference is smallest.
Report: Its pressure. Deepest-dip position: 1226.0 kPa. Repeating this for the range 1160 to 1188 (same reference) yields 1166.0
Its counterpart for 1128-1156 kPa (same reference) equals 1154.0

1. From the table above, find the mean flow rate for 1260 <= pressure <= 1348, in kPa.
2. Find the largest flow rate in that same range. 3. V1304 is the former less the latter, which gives -10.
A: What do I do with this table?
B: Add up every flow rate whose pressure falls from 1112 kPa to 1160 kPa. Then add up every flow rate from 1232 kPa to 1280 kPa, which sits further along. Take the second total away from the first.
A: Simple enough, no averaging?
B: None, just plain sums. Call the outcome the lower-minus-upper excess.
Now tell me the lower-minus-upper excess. -179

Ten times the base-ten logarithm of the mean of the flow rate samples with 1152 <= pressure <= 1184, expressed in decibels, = 20.1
